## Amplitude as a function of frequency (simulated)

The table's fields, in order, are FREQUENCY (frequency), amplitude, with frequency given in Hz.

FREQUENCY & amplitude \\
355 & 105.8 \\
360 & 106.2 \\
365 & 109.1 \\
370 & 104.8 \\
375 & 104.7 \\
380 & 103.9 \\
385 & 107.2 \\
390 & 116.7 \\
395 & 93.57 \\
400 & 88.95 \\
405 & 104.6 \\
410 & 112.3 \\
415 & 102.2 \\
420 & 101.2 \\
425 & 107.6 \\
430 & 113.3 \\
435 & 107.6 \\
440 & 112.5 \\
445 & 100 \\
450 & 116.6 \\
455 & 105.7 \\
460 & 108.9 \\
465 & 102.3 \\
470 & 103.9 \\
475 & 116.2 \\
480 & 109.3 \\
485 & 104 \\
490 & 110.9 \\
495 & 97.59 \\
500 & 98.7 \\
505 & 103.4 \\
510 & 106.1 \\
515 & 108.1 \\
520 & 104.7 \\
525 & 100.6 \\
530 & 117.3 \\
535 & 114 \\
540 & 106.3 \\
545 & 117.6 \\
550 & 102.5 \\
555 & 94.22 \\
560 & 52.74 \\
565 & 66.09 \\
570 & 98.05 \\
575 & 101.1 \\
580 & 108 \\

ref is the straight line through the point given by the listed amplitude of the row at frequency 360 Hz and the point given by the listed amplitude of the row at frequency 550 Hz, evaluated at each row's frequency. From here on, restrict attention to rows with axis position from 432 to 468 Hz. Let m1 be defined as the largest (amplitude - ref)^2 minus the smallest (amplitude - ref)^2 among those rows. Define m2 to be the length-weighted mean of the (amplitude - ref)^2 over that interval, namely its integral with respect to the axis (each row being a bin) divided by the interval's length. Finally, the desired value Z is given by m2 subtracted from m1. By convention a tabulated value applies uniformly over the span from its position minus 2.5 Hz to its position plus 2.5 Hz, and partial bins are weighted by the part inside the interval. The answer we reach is 108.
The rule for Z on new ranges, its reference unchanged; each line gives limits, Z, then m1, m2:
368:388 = -3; 2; 5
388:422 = 183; 271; 88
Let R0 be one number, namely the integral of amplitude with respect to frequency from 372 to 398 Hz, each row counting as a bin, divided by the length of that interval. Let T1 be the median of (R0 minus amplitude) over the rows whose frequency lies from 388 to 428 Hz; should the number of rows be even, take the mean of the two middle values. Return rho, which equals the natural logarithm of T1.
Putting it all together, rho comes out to 0.4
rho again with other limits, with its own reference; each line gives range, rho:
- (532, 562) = -0.7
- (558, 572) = 3.7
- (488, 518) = -1.9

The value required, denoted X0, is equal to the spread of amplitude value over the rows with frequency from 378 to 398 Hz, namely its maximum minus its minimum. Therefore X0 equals 23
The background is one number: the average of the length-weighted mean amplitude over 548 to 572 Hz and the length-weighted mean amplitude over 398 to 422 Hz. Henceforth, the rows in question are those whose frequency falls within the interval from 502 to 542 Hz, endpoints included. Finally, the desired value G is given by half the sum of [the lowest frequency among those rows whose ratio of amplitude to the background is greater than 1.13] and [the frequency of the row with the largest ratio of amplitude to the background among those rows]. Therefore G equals 520.0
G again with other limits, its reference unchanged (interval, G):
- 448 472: 450.0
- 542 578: 545.0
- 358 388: 362.5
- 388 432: 390.0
